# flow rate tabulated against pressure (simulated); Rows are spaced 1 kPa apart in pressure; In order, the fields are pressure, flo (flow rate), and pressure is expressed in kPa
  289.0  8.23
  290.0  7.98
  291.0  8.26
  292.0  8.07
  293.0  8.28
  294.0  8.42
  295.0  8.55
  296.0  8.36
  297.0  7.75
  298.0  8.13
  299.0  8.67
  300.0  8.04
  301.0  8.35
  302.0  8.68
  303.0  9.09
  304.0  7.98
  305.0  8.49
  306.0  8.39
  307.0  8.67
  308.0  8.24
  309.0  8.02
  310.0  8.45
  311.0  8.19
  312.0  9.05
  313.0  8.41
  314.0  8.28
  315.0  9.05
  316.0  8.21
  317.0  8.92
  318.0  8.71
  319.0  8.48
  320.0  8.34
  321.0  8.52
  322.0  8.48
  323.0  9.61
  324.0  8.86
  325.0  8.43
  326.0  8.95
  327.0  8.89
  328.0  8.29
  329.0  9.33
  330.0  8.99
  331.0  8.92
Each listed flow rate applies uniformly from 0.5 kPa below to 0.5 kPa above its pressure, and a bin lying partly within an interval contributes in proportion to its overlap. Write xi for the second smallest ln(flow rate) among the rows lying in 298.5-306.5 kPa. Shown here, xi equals 2.08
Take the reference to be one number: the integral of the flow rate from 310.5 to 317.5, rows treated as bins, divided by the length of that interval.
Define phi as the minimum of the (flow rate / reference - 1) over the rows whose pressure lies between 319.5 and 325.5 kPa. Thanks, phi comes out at -0.03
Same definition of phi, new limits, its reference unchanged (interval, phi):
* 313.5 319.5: -0.04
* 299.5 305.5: -0.07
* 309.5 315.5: -0.05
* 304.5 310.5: -0.07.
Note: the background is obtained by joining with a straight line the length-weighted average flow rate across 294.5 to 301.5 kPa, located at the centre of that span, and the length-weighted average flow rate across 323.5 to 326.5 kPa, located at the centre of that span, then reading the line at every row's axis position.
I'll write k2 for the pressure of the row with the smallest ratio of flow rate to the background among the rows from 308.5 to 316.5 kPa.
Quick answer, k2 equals 309.0 kPa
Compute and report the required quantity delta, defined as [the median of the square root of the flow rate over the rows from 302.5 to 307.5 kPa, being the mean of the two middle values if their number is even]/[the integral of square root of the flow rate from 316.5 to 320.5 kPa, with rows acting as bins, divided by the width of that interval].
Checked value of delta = 0.99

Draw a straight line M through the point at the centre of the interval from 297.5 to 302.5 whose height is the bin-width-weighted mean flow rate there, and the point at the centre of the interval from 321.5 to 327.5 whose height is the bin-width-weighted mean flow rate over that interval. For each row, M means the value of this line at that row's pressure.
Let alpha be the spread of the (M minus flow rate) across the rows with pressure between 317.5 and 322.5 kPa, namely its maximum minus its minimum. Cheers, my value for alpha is 0.4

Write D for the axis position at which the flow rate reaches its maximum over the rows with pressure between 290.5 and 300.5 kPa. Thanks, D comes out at 299.0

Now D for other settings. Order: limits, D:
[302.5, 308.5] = 303.0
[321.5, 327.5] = 323.0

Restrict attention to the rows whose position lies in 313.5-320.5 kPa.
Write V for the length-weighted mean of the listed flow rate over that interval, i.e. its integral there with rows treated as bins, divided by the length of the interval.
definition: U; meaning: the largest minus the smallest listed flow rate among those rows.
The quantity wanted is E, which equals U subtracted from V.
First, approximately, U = 0.8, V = 8.57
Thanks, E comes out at 7.73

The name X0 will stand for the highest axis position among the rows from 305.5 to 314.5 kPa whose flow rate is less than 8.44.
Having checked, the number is 314.0 kPa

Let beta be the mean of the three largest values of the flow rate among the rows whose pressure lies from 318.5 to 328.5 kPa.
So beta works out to 9.15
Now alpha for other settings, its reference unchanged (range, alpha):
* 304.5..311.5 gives 0.7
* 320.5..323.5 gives 1.1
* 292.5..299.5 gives 0.9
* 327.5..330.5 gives 1.0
